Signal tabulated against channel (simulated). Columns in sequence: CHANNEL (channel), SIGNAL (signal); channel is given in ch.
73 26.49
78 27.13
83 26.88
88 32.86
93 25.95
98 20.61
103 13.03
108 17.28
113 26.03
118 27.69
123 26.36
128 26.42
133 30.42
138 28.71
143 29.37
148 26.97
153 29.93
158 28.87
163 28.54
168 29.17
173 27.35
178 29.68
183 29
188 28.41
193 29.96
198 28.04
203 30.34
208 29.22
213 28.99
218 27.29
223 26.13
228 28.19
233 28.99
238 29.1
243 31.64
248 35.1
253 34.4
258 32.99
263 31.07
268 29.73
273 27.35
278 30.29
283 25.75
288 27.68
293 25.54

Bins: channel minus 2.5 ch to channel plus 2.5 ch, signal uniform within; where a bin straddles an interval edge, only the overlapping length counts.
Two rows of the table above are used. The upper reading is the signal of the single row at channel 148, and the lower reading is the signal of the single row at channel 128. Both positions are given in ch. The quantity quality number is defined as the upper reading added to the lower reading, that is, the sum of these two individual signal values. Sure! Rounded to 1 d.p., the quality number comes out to 53.4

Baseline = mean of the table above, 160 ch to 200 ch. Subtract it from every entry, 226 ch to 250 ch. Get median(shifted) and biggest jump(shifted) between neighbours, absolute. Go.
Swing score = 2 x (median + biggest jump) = 7.6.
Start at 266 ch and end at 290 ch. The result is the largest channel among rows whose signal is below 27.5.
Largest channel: 283 ch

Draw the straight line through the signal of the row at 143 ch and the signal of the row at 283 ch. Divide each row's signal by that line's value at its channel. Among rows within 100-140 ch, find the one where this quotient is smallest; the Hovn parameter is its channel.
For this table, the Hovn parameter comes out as 103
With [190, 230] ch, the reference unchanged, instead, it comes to 223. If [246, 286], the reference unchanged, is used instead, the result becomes 283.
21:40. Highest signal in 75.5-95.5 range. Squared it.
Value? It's 1080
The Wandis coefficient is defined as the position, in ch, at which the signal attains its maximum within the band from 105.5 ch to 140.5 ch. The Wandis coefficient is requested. 133 ch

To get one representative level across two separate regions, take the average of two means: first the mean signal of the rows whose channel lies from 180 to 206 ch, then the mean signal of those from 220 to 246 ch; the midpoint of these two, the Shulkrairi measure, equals 29.0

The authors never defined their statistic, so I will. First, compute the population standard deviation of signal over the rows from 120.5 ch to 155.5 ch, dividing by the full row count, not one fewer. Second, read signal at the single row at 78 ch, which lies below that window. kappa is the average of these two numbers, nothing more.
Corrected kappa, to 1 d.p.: 14.4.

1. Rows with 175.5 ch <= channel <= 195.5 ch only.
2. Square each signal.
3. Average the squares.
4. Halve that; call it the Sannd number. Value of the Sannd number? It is 428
